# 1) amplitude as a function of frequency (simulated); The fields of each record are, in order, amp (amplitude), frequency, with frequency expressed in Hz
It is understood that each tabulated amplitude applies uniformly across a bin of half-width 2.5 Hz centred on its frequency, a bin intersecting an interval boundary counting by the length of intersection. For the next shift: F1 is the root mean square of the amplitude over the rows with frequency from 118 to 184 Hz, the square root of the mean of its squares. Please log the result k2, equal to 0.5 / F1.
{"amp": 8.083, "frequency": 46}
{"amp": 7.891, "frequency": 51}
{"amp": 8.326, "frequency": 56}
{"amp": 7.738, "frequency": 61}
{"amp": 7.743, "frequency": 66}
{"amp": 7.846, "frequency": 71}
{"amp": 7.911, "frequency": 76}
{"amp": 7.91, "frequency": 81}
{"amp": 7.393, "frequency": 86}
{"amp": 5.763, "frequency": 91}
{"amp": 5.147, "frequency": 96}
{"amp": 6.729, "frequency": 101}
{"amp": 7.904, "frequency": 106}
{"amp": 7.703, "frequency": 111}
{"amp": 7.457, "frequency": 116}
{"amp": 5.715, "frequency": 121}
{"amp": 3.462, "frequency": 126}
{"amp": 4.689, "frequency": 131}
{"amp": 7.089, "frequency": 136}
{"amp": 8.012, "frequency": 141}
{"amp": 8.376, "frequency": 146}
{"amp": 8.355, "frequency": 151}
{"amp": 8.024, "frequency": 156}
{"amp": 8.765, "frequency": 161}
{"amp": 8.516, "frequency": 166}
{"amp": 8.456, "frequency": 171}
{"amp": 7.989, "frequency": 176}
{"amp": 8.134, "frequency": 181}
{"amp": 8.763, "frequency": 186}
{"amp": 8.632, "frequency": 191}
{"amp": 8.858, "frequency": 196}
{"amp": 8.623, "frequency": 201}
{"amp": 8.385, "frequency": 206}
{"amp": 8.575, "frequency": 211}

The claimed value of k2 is 0.066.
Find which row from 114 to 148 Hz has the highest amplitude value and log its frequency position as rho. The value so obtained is 146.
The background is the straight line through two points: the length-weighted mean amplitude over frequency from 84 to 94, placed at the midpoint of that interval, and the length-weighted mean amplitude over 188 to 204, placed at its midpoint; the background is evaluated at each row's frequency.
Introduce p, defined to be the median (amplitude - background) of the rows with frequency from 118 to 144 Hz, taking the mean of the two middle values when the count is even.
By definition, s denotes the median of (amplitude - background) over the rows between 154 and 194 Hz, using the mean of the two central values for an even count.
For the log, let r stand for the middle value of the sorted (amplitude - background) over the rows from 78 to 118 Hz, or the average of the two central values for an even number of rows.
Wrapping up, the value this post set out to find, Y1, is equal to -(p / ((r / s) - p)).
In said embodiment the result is 0.34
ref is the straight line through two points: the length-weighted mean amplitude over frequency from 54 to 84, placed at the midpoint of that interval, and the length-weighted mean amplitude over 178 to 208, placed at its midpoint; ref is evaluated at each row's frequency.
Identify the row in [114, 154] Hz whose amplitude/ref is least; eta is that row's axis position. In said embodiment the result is 126 Hz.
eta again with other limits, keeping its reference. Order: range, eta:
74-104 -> 96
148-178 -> 176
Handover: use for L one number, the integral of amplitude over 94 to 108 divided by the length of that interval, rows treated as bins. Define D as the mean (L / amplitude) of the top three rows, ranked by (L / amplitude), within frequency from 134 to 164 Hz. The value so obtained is 0.86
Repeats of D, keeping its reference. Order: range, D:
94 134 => 1.53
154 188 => 0.82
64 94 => 0.96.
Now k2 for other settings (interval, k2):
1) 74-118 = 0.070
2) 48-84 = 0.063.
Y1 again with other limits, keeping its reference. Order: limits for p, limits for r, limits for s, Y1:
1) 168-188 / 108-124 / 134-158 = -0.01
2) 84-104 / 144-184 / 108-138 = -8.38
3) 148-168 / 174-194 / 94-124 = 0.52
